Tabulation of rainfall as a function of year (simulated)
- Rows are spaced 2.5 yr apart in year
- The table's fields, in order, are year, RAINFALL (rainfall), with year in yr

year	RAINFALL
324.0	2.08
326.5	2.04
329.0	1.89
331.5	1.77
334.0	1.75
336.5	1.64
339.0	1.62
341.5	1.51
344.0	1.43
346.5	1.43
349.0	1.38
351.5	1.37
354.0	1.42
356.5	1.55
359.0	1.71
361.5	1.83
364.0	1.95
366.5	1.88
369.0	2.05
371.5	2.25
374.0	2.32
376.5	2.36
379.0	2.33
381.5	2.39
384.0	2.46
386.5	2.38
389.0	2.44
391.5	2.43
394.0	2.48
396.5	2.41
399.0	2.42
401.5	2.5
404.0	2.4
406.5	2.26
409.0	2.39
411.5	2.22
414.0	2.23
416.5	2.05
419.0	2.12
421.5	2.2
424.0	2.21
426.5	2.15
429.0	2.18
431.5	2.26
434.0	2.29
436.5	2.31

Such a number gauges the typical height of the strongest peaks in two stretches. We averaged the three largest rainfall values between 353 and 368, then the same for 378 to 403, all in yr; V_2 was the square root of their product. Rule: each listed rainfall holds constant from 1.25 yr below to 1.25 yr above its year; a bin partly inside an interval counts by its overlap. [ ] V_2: 2.16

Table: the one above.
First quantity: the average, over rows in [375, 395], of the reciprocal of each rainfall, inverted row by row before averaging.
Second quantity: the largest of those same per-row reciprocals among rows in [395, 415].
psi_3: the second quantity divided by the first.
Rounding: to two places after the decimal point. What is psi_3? 1.08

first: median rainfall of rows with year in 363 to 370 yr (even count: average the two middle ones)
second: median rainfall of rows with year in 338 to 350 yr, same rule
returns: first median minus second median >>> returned 0.5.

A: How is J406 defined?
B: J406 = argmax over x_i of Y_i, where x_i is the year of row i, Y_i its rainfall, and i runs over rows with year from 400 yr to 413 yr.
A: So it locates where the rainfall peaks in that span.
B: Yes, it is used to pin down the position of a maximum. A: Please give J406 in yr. 401.5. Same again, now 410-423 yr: 414.0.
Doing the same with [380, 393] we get 384.0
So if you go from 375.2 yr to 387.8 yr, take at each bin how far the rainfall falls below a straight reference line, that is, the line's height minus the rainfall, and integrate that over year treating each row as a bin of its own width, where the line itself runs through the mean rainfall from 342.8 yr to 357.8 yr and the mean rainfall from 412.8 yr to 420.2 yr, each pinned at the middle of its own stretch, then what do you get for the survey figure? -7.8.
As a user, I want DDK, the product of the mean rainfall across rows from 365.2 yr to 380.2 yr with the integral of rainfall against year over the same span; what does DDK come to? 72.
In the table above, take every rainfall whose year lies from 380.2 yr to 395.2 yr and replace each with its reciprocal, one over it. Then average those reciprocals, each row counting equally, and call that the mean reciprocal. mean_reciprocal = 0.41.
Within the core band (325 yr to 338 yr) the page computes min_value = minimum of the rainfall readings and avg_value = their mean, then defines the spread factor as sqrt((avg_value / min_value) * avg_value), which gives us 1.42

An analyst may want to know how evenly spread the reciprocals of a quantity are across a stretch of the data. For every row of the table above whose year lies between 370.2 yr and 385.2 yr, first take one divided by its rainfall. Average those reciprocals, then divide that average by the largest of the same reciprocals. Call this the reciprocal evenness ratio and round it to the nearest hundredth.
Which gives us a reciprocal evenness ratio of 0.96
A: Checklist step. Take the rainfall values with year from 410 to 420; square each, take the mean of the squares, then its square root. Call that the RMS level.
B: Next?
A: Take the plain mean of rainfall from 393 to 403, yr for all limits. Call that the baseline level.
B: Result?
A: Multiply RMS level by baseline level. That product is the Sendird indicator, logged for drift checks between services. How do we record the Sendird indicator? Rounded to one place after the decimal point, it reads 5.3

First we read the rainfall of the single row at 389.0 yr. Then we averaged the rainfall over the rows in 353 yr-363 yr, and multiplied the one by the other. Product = 4.0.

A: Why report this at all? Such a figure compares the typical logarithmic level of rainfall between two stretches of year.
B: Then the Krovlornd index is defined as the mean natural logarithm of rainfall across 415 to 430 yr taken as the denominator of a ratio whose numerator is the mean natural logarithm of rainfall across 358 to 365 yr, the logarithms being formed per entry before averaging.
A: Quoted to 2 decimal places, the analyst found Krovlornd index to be 0.79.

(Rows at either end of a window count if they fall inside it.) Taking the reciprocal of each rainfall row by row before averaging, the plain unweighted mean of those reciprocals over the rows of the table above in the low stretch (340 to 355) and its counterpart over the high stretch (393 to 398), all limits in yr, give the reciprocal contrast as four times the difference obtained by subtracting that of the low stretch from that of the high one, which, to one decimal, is -1.2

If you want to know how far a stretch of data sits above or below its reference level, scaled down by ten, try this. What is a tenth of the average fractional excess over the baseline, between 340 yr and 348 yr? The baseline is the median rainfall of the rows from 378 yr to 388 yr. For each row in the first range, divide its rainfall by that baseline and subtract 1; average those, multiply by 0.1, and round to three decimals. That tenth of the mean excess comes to -0.039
